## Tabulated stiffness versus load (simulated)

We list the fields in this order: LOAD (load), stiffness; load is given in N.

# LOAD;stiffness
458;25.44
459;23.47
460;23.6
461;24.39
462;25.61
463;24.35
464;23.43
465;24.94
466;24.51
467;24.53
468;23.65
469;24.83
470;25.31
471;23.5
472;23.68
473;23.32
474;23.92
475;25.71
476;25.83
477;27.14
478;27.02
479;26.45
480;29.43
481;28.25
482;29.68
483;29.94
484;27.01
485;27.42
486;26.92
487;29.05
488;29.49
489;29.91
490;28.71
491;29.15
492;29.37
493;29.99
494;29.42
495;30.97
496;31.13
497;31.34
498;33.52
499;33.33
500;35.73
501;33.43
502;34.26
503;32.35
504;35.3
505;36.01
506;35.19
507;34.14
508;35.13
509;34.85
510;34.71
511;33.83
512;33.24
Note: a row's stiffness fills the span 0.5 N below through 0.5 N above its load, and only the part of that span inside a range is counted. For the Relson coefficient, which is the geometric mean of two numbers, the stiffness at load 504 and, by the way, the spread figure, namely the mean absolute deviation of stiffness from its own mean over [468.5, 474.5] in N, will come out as 4.79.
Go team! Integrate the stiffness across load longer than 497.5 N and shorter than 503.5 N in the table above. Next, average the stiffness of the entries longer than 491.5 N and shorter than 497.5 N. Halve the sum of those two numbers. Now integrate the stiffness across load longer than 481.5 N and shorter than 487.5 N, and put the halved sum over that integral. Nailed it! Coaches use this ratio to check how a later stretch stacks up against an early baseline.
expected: 0.69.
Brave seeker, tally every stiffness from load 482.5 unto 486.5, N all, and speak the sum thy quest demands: 111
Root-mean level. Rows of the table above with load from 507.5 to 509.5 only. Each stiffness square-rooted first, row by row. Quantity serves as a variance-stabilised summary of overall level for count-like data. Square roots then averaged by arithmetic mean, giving 5.9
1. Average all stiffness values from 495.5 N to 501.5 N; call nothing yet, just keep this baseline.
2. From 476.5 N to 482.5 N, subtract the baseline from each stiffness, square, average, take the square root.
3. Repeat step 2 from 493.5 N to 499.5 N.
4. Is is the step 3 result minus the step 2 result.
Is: -3.2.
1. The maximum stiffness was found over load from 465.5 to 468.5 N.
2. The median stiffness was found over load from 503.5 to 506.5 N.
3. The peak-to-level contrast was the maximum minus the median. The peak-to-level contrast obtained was -10.8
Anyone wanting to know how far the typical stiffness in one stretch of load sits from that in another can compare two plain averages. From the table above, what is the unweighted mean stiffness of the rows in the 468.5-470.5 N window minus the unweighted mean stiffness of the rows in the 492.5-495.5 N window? -5.1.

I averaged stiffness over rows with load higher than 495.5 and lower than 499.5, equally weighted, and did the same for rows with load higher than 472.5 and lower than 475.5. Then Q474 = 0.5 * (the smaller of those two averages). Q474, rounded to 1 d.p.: 12.2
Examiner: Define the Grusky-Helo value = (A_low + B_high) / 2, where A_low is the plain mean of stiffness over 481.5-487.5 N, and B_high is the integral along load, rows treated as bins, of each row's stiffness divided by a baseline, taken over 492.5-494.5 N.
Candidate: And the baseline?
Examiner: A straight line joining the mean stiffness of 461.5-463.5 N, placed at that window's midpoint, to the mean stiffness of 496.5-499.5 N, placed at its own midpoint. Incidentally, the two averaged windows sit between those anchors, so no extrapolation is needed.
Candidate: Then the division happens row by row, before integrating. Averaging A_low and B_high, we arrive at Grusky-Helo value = 15.1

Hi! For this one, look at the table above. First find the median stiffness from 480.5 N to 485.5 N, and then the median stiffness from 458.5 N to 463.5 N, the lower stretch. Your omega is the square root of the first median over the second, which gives 1.08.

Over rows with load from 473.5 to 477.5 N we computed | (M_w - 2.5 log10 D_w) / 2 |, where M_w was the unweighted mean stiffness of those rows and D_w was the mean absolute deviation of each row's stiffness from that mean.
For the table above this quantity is 13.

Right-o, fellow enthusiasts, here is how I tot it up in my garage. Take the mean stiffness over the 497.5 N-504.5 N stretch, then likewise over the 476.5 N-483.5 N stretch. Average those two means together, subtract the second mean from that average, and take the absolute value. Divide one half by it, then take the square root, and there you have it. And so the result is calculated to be 0.42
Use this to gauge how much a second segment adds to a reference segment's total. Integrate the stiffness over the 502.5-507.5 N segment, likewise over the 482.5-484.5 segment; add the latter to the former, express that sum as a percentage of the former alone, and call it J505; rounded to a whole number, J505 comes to 133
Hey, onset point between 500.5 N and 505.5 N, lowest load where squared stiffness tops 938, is 501 N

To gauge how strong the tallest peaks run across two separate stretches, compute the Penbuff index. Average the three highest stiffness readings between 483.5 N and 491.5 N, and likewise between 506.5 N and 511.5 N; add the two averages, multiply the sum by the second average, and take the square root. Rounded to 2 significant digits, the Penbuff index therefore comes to 47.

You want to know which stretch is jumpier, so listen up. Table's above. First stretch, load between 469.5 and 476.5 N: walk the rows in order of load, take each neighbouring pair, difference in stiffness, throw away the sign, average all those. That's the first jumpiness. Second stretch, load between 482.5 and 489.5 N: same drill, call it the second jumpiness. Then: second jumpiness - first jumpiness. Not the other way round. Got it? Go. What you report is 0.3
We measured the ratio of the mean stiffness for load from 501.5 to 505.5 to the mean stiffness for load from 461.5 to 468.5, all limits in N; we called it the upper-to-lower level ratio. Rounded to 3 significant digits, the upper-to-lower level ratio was 1.41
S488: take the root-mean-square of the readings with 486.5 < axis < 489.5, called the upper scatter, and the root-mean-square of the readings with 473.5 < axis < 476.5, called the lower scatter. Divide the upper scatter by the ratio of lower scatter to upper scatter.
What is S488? 34.5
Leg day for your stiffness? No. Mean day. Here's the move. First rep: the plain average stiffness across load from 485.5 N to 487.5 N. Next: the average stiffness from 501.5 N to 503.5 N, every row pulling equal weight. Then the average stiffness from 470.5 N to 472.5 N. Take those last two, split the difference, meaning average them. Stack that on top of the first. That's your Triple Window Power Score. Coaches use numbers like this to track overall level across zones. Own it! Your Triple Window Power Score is 56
